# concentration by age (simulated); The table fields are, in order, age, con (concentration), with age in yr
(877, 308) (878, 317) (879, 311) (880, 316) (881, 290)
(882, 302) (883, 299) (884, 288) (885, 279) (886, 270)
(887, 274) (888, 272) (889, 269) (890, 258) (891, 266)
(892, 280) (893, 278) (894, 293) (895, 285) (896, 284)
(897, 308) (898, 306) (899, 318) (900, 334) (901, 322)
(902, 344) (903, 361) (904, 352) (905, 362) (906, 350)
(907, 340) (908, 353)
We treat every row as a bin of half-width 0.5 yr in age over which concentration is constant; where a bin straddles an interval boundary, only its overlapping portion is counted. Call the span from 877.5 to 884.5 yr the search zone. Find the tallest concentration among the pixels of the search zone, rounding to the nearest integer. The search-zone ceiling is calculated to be 317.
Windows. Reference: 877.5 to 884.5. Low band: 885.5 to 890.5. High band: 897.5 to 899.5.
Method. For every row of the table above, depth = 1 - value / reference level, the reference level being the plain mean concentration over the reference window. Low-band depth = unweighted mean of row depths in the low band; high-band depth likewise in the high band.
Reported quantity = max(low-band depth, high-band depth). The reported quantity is 0.114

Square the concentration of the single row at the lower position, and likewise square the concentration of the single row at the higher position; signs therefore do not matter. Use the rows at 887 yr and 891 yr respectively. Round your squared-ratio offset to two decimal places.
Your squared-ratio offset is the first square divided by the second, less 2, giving -0.94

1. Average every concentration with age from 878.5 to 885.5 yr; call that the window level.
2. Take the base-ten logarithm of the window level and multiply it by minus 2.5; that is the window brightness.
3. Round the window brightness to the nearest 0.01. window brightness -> -6.19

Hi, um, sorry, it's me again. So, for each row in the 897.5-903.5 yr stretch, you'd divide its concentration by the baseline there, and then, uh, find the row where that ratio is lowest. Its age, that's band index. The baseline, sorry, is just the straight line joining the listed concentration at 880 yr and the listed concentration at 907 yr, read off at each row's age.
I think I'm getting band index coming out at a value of 898 yr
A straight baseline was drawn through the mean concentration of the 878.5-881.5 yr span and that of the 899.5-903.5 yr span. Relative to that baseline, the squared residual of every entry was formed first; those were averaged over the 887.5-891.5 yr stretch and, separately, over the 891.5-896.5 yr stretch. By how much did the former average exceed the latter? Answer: 1059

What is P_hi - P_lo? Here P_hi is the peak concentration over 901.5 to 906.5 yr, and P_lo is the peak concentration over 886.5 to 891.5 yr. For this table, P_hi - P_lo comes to 88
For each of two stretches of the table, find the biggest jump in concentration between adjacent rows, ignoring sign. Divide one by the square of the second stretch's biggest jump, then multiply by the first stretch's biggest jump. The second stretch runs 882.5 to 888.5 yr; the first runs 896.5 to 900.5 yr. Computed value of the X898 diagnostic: 0.13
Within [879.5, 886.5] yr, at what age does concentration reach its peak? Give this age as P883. 880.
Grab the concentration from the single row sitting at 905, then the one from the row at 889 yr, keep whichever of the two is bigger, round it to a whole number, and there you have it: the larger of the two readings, 362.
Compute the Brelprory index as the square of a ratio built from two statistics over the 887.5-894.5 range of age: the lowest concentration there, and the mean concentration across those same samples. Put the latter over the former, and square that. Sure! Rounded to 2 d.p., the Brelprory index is 1.13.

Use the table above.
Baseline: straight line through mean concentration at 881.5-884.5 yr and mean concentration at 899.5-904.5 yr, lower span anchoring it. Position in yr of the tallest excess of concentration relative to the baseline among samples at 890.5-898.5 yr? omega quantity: 897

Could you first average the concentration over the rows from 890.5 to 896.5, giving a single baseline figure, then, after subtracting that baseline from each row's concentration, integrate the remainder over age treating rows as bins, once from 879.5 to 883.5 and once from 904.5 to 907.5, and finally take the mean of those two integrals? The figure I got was 146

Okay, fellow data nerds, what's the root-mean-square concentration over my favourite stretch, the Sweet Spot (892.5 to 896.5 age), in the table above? 285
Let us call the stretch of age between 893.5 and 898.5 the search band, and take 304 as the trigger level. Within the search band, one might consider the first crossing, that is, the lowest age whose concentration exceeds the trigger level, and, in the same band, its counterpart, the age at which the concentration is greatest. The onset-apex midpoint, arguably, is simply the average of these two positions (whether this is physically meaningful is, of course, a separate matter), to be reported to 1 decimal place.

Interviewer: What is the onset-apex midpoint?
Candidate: 897.0 yr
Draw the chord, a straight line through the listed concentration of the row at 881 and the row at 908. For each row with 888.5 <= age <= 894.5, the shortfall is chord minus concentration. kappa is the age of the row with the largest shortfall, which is 890 yr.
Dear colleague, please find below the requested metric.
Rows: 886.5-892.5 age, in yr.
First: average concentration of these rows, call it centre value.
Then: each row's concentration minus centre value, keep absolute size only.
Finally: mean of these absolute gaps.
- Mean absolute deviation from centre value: 5.5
